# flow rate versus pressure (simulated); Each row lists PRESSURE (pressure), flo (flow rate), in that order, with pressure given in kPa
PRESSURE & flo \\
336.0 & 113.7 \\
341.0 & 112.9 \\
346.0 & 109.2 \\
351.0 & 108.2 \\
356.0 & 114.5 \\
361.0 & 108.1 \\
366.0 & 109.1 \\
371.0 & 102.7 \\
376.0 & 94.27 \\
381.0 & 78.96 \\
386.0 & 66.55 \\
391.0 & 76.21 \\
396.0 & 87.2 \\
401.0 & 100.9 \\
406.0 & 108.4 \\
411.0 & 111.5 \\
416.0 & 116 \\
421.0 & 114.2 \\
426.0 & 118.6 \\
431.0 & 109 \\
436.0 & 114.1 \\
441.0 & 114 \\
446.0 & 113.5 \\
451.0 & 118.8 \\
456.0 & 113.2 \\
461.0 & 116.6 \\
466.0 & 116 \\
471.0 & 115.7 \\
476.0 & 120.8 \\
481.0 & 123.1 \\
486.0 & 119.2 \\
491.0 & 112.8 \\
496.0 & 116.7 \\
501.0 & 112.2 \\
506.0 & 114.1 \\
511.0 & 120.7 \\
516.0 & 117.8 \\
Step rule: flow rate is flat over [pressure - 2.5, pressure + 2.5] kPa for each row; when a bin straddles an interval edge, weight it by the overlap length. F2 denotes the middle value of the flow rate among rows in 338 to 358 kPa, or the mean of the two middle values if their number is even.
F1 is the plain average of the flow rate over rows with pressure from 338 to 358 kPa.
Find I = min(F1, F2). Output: 111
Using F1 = 111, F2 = 111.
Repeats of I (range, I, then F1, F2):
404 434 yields 113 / 113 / 113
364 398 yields 87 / 88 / 87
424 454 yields 114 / 115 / 114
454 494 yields 116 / 117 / 116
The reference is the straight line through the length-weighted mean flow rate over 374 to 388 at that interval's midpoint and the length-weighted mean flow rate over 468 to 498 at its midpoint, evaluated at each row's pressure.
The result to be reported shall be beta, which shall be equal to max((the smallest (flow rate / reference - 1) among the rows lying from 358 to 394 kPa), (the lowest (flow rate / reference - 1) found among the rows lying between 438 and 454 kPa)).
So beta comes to 0.09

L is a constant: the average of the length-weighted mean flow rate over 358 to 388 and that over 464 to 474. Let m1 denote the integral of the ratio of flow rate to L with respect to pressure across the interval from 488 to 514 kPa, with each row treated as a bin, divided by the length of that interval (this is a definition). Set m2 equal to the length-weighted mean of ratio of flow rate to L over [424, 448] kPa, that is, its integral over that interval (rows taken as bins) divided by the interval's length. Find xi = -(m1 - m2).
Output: -0.016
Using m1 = 1.10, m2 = 1.082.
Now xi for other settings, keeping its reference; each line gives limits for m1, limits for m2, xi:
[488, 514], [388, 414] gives -0.179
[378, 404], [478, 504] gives 0.325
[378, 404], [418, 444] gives 0.298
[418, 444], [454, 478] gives 0.023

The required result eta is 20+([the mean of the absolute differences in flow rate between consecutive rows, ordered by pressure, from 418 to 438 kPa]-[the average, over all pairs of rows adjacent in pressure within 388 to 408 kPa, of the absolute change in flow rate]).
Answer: 16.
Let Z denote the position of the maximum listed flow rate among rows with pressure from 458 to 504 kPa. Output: 481.0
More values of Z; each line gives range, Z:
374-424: 416.0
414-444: 426.0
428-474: 451.0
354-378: 356.0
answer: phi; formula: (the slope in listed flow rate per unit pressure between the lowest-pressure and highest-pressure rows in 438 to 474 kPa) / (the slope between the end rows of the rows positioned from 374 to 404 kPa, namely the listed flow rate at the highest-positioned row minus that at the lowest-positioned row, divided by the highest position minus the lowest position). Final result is 0.2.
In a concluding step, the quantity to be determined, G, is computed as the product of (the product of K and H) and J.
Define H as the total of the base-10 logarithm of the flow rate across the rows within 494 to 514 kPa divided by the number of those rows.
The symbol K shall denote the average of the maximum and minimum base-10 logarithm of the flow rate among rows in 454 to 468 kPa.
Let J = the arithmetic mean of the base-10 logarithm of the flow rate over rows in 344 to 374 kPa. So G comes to 8.66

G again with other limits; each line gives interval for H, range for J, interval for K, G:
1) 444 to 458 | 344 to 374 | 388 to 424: 8.28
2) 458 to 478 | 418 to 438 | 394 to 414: 8.48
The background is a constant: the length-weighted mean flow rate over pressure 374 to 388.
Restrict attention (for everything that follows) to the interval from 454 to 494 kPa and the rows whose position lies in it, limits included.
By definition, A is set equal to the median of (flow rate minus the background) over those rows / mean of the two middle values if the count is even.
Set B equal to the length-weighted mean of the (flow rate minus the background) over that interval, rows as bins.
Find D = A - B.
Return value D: -0.9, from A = 36.4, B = 37.3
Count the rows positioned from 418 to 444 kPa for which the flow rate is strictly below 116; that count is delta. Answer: 4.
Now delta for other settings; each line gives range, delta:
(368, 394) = 5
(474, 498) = 1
